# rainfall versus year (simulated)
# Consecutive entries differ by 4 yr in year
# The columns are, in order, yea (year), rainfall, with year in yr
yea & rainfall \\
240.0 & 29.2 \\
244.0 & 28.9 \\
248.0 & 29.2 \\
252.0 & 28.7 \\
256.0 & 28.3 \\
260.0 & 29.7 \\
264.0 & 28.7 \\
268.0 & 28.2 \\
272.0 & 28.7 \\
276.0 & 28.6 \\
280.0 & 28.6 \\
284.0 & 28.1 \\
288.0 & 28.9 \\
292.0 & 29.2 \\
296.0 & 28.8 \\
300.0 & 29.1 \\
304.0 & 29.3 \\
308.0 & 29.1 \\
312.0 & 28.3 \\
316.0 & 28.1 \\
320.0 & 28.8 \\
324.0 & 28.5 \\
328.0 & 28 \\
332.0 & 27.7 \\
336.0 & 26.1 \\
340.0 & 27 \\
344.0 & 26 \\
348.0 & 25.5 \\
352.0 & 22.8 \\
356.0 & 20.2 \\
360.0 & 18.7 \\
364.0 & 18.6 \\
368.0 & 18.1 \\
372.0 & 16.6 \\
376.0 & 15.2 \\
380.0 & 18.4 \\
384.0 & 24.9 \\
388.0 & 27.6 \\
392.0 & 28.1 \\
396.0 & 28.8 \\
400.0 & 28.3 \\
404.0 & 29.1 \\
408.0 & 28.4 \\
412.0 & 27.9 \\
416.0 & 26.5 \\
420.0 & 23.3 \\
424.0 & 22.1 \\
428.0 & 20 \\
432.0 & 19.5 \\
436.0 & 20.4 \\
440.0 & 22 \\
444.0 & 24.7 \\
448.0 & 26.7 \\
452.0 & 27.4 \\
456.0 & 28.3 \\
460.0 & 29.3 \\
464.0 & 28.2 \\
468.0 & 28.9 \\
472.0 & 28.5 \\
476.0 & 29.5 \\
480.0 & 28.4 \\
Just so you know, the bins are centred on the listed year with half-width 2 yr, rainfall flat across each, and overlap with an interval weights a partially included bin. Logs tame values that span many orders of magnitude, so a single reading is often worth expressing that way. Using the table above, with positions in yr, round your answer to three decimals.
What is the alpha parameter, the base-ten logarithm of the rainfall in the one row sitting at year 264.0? 1.458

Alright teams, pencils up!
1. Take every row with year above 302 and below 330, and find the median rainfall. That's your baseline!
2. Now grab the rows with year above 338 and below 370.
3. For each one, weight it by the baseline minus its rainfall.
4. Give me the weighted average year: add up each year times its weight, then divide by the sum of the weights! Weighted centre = 358.8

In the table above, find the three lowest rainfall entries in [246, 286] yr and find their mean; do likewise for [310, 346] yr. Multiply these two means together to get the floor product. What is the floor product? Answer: 744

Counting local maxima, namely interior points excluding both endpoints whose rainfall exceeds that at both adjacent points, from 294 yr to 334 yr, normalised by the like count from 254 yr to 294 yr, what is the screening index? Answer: 1.0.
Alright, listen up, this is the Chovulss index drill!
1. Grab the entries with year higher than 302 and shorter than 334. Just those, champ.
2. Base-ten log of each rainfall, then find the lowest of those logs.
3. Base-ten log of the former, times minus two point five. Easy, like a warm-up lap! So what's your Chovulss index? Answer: -0.40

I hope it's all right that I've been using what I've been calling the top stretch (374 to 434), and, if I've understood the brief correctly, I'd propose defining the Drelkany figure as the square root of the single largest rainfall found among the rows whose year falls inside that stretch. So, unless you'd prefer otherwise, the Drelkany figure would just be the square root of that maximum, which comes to 5.39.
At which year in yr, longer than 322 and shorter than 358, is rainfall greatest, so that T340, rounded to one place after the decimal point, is 324.0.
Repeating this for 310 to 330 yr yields 320.0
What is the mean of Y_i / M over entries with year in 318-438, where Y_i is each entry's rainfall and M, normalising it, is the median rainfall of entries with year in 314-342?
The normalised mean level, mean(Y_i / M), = 0.86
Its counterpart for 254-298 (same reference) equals 1.03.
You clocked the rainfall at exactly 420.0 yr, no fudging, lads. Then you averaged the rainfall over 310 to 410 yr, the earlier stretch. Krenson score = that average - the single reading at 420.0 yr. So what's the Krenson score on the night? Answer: 1.4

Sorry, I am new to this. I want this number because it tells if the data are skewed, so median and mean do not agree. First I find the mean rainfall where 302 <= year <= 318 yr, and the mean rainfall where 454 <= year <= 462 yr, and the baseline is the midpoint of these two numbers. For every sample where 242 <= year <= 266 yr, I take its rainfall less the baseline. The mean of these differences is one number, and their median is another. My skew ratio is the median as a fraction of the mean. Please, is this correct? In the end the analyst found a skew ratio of 0.30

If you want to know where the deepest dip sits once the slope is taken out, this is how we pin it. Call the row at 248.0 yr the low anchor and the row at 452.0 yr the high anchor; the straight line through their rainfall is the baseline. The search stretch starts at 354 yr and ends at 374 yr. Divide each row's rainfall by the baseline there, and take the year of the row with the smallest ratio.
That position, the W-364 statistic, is 372.0 yr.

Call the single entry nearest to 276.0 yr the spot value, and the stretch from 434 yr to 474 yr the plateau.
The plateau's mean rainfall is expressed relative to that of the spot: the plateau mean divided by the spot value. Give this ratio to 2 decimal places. 0.92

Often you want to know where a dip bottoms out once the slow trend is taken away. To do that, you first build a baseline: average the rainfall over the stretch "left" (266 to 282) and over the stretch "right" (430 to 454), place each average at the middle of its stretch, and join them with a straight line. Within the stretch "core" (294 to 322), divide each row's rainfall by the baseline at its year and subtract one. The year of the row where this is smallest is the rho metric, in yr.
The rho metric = 316.0 yr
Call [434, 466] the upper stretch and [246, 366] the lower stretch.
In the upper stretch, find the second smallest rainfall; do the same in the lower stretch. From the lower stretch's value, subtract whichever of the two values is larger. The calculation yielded -3.30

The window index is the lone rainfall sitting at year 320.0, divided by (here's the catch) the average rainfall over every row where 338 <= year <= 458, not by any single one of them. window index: 1.22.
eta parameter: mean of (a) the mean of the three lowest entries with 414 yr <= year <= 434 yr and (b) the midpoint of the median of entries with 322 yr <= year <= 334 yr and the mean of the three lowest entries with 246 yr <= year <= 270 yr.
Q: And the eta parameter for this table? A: 24.4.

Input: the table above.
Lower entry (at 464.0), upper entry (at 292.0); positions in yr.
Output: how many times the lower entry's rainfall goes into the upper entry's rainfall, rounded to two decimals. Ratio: 1.04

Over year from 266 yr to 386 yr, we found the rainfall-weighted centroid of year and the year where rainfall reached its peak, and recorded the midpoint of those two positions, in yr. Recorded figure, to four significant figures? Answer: 312.5 yr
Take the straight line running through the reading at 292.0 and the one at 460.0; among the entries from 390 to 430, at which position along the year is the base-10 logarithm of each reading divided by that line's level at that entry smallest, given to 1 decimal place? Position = 428.0 yr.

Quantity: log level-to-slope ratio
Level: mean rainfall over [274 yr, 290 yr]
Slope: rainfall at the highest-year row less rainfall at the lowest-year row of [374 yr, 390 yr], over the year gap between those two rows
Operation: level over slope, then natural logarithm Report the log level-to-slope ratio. 3.3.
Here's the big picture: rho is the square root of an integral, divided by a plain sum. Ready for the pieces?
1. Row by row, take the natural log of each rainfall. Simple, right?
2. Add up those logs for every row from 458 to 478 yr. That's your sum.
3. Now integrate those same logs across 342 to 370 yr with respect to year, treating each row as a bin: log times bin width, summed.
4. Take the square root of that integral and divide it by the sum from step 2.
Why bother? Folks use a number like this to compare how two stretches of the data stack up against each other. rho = 0.55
